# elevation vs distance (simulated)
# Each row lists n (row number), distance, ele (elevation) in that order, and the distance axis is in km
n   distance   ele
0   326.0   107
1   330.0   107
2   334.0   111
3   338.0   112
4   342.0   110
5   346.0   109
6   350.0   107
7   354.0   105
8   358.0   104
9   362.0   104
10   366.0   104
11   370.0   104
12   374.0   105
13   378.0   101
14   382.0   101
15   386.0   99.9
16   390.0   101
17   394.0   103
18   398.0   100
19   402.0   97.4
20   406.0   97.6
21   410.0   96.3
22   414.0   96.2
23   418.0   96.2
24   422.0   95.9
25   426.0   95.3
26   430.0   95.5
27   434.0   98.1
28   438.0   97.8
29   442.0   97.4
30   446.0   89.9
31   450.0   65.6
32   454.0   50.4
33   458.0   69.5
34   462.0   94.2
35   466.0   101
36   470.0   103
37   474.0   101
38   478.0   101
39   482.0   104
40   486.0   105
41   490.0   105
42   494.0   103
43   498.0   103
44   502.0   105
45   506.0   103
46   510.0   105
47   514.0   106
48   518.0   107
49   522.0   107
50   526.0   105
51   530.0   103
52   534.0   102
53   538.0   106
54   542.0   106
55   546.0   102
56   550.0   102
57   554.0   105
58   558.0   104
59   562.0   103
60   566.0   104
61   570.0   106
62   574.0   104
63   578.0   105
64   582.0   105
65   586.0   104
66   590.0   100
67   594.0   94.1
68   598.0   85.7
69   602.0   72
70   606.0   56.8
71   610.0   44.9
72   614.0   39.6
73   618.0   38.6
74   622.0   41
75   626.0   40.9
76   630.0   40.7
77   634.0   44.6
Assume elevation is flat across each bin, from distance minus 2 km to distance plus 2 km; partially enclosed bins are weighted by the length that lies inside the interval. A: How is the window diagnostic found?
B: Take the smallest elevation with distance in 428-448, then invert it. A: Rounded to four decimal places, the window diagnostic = 0.0111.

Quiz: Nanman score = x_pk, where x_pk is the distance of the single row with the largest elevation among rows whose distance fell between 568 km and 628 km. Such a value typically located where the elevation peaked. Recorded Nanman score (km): 570.0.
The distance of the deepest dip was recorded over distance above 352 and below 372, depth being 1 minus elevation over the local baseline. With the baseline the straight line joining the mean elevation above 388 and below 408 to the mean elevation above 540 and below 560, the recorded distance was 370.0 km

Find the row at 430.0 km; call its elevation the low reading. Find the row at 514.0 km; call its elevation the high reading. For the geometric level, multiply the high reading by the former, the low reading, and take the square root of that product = 101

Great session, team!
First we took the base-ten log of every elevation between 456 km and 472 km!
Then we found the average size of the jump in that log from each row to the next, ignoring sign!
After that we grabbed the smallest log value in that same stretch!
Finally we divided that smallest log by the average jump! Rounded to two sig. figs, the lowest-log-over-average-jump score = 32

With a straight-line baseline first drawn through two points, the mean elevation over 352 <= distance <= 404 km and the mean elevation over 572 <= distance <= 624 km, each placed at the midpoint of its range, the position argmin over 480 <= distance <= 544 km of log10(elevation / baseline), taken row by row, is 482.0 km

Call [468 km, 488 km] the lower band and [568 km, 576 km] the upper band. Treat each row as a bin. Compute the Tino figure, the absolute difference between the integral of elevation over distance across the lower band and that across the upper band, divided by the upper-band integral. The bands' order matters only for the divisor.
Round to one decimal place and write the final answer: 1.4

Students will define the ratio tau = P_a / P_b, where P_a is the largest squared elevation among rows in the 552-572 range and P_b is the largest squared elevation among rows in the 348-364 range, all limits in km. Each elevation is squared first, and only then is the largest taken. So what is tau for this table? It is 0.98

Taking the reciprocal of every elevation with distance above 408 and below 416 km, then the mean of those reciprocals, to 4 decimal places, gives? 0.0104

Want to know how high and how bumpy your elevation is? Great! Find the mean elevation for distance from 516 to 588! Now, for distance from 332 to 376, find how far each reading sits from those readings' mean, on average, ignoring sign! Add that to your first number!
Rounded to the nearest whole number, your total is 107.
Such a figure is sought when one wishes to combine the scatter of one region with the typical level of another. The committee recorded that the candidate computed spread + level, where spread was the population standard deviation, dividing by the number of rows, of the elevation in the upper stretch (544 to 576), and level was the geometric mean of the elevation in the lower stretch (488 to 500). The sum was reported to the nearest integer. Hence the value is 105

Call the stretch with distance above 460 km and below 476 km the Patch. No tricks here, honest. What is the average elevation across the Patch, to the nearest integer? 100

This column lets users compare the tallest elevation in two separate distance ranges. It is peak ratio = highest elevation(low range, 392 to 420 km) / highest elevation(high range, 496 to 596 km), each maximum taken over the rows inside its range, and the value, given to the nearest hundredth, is 0.96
